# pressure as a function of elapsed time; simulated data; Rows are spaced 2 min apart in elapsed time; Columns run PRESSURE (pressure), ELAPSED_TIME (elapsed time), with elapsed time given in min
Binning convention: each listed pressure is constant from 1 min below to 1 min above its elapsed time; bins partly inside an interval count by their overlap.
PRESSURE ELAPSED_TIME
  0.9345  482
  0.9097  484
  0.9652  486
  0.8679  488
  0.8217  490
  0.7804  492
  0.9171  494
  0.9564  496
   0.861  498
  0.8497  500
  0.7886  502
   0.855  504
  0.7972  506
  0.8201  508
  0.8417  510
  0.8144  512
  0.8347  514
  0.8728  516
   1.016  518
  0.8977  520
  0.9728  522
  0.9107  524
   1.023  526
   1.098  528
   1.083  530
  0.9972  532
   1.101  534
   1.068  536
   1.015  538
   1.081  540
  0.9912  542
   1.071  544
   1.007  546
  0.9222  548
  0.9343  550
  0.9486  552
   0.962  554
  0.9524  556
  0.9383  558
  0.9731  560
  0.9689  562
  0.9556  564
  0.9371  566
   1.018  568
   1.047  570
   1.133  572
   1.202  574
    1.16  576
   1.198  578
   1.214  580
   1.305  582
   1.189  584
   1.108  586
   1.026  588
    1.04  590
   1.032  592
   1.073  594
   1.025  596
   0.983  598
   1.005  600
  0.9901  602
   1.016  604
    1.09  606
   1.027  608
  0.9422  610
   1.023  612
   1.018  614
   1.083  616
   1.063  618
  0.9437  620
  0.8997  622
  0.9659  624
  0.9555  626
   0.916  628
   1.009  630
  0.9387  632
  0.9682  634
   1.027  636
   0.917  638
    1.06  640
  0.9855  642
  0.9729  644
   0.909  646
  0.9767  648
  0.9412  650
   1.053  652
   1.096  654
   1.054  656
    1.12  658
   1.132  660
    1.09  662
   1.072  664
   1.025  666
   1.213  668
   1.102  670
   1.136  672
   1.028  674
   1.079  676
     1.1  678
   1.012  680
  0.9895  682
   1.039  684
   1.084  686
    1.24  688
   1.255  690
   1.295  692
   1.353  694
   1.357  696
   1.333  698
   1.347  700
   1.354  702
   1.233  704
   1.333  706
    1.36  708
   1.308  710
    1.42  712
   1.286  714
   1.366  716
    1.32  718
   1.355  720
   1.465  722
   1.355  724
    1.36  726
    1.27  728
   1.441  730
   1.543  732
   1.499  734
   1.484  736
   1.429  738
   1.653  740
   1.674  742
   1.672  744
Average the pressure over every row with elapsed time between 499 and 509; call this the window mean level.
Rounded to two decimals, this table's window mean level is 0.82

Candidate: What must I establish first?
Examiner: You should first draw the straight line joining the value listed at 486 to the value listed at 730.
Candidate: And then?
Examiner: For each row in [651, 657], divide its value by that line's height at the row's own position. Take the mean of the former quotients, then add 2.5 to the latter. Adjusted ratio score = 3.33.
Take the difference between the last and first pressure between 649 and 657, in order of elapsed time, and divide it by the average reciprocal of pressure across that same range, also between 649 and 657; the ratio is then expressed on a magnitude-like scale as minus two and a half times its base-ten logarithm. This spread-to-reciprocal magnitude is 2.3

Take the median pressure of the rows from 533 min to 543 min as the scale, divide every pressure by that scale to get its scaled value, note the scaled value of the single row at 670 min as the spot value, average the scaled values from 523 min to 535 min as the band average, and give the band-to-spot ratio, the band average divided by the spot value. 0.94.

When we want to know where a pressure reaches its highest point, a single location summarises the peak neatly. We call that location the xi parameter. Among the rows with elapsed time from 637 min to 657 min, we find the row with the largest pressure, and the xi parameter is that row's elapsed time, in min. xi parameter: 654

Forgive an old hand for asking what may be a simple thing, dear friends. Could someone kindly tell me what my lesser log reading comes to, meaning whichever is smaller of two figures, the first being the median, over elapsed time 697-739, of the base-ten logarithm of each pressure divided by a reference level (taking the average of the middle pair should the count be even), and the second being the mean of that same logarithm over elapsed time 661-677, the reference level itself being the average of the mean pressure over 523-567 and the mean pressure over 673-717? -0.010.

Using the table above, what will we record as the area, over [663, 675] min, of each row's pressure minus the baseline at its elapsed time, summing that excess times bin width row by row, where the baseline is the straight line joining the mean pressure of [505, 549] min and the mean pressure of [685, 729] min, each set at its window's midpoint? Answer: -1.8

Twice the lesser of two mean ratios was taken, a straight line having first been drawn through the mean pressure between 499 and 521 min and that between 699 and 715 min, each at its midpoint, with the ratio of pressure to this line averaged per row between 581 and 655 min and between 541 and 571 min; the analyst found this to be 1.83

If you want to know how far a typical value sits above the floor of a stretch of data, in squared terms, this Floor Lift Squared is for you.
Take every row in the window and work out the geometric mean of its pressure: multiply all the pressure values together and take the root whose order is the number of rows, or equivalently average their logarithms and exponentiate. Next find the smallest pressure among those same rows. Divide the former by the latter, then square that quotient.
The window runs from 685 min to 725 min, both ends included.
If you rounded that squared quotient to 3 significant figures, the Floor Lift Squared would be 1.48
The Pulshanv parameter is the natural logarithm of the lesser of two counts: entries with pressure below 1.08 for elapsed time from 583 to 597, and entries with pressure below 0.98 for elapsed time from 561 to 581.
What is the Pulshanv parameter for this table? 1.1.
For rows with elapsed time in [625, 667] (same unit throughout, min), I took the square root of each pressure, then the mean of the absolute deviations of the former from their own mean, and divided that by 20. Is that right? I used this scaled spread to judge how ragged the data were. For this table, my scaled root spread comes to 0.0015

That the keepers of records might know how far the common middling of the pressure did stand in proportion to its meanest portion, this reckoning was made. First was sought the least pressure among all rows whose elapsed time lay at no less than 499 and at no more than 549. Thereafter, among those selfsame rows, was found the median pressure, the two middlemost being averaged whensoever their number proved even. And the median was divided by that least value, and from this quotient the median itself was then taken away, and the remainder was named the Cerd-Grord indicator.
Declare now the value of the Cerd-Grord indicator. 0.26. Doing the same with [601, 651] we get 0.11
